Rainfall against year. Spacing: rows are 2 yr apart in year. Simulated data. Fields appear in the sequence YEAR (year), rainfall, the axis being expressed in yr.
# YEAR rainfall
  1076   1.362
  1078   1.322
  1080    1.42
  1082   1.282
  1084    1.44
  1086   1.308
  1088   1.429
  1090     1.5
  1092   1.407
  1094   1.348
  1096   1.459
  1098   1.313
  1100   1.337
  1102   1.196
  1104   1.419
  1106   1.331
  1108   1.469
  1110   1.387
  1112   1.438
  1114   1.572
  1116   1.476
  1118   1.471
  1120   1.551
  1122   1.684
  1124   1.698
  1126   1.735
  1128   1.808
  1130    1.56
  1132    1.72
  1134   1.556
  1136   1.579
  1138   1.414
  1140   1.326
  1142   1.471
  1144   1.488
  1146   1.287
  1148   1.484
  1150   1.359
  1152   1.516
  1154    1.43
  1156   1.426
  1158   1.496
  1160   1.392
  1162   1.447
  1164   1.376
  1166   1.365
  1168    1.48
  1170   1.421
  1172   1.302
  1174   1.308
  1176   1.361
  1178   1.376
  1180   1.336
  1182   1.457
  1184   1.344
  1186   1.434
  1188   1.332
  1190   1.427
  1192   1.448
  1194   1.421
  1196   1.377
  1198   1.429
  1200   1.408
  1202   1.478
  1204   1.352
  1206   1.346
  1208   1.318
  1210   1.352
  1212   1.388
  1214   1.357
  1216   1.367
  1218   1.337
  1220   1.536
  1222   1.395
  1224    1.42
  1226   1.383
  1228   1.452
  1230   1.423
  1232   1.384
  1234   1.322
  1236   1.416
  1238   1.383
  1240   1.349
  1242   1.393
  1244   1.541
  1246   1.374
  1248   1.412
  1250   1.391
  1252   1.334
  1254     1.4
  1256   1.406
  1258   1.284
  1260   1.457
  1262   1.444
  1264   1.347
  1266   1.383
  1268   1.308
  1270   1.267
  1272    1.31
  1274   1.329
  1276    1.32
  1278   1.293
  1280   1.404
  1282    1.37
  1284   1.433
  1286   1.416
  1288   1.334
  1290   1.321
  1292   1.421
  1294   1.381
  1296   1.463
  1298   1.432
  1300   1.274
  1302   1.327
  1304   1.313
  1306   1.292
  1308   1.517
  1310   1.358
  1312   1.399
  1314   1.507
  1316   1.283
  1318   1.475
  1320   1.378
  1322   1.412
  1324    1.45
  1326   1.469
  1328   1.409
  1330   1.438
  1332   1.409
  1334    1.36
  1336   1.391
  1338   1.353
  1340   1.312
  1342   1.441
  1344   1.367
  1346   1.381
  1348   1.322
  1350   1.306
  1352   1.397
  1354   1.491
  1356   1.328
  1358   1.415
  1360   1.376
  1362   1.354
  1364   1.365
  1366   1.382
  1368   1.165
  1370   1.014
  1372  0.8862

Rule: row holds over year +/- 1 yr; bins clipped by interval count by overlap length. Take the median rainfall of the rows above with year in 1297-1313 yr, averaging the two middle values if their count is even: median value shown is 1.34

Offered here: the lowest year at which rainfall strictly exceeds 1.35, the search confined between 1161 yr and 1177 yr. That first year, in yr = 1162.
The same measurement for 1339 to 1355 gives 1342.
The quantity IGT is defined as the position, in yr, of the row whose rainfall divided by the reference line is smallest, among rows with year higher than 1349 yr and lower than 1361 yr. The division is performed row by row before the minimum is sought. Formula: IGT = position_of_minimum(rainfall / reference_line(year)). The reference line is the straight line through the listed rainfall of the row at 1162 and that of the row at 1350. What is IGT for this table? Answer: 1350 yr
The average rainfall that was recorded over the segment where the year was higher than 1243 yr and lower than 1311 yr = 1.37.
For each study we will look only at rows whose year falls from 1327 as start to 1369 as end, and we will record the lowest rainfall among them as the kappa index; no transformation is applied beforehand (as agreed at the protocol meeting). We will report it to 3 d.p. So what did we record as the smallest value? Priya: 1.165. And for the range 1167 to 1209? 1.302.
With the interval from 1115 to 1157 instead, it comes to 1.287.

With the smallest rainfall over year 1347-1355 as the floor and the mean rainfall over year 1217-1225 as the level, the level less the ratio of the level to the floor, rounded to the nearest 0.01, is 0.33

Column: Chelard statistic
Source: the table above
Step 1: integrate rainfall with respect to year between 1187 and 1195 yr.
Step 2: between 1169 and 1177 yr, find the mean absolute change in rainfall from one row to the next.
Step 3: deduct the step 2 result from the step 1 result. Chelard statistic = 11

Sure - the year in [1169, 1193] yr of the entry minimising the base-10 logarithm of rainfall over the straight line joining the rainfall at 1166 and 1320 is 1172 yr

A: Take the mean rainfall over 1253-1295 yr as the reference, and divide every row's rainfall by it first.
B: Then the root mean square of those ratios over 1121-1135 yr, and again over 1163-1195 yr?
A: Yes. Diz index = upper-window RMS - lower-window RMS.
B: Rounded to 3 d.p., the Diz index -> -0.216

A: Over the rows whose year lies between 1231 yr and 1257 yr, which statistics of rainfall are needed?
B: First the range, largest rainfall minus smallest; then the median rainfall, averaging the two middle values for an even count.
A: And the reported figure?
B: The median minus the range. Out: 1.17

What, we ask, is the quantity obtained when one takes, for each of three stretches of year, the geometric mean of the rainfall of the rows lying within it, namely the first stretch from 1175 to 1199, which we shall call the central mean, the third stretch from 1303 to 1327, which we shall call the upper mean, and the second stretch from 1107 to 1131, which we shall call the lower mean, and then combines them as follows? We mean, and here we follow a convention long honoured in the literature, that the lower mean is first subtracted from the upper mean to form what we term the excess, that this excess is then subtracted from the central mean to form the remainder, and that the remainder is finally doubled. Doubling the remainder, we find 3.12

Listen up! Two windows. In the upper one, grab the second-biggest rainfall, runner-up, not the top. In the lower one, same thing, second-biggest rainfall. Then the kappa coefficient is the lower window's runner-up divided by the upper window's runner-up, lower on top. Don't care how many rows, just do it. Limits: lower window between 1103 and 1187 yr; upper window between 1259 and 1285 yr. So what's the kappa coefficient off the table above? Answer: 1.20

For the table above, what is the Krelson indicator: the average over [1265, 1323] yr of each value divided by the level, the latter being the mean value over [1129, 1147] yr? 0.92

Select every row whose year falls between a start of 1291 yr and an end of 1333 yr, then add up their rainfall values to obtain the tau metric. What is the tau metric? 29.4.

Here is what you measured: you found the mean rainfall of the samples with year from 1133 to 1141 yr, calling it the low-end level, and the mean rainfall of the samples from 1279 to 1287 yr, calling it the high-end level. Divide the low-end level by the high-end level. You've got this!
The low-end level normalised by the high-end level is 1.04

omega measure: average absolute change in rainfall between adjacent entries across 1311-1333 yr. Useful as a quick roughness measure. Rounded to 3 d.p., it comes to 0.083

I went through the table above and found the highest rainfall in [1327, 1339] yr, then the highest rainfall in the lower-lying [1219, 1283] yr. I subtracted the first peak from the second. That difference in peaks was 0.10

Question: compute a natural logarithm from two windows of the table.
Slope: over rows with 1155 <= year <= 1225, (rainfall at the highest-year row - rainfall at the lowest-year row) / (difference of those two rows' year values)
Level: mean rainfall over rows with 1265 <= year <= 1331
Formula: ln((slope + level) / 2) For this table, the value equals -0.372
